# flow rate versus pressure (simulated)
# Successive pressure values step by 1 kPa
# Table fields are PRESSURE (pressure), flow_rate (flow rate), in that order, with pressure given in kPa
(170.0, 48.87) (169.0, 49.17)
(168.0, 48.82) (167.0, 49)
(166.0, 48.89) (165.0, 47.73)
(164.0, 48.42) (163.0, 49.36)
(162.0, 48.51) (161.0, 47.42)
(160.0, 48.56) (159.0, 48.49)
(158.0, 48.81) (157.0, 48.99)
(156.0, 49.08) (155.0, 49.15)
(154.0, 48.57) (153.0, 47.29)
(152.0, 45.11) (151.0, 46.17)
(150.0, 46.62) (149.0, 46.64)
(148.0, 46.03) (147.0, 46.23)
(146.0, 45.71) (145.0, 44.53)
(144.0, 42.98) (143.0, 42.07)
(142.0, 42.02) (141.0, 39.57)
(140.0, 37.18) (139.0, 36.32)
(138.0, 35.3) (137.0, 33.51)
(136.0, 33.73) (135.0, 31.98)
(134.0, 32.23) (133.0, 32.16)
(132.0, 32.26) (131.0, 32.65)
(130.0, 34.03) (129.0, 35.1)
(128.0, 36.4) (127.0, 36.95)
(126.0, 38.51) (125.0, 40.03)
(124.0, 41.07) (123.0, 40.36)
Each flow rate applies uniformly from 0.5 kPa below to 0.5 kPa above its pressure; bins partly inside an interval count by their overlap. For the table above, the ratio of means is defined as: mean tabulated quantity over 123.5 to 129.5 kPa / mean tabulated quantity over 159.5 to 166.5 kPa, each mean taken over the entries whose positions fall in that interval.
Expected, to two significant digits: 0.79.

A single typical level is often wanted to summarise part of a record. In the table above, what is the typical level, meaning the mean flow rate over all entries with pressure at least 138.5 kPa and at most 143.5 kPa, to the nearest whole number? 39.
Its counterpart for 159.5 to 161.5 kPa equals 48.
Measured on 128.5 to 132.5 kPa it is 34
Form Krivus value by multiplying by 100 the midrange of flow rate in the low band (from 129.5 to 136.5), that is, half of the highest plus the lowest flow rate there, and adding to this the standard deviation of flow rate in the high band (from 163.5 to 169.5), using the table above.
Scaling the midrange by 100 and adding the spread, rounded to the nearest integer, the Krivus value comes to 3301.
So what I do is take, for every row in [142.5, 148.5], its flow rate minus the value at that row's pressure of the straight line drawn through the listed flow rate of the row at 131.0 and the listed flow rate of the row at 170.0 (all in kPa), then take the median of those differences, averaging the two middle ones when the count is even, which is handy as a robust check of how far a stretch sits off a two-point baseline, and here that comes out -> 6.2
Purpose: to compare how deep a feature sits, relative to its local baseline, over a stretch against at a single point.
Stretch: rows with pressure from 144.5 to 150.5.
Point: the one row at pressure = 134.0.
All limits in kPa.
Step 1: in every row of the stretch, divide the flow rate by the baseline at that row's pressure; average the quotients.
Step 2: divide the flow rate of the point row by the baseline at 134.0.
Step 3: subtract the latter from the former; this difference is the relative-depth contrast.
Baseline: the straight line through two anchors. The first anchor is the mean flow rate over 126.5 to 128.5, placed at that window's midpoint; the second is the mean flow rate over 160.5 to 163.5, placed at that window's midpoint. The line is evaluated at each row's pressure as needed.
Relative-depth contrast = 0.23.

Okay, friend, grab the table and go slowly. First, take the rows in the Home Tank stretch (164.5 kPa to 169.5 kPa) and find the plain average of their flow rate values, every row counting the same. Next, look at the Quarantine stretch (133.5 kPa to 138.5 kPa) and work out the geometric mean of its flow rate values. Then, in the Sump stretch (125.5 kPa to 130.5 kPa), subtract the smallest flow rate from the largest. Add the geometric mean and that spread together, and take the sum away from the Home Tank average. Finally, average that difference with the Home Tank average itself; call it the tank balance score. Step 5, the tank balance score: 29.8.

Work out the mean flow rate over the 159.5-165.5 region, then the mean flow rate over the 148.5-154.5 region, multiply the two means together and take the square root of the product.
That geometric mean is 48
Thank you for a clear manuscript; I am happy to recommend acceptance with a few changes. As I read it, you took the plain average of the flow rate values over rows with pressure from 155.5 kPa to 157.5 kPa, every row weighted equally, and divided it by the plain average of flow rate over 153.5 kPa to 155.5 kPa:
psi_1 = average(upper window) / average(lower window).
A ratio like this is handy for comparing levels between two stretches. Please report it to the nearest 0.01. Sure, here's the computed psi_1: 1.00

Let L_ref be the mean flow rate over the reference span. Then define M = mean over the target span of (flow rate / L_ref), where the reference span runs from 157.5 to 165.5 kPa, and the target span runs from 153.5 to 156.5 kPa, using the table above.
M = 1.0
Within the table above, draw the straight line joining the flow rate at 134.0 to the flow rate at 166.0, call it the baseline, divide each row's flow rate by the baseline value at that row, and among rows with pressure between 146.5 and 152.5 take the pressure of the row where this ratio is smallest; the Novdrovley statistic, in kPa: 152.0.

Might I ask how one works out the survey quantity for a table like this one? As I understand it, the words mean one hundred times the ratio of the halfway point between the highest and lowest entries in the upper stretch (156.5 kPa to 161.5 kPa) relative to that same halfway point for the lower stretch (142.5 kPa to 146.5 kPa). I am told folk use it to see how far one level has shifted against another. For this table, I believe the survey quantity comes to 110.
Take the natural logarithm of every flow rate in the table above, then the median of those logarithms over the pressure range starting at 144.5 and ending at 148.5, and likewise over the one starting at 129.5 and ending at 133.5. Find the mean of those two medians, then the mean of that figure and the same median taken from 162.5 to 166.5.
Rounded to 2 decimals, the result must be 3.77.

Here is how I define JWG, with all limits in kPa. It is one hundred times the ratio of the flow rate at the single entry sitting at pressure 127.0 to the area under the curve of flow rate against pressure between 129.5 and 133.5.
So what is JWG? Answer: 28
